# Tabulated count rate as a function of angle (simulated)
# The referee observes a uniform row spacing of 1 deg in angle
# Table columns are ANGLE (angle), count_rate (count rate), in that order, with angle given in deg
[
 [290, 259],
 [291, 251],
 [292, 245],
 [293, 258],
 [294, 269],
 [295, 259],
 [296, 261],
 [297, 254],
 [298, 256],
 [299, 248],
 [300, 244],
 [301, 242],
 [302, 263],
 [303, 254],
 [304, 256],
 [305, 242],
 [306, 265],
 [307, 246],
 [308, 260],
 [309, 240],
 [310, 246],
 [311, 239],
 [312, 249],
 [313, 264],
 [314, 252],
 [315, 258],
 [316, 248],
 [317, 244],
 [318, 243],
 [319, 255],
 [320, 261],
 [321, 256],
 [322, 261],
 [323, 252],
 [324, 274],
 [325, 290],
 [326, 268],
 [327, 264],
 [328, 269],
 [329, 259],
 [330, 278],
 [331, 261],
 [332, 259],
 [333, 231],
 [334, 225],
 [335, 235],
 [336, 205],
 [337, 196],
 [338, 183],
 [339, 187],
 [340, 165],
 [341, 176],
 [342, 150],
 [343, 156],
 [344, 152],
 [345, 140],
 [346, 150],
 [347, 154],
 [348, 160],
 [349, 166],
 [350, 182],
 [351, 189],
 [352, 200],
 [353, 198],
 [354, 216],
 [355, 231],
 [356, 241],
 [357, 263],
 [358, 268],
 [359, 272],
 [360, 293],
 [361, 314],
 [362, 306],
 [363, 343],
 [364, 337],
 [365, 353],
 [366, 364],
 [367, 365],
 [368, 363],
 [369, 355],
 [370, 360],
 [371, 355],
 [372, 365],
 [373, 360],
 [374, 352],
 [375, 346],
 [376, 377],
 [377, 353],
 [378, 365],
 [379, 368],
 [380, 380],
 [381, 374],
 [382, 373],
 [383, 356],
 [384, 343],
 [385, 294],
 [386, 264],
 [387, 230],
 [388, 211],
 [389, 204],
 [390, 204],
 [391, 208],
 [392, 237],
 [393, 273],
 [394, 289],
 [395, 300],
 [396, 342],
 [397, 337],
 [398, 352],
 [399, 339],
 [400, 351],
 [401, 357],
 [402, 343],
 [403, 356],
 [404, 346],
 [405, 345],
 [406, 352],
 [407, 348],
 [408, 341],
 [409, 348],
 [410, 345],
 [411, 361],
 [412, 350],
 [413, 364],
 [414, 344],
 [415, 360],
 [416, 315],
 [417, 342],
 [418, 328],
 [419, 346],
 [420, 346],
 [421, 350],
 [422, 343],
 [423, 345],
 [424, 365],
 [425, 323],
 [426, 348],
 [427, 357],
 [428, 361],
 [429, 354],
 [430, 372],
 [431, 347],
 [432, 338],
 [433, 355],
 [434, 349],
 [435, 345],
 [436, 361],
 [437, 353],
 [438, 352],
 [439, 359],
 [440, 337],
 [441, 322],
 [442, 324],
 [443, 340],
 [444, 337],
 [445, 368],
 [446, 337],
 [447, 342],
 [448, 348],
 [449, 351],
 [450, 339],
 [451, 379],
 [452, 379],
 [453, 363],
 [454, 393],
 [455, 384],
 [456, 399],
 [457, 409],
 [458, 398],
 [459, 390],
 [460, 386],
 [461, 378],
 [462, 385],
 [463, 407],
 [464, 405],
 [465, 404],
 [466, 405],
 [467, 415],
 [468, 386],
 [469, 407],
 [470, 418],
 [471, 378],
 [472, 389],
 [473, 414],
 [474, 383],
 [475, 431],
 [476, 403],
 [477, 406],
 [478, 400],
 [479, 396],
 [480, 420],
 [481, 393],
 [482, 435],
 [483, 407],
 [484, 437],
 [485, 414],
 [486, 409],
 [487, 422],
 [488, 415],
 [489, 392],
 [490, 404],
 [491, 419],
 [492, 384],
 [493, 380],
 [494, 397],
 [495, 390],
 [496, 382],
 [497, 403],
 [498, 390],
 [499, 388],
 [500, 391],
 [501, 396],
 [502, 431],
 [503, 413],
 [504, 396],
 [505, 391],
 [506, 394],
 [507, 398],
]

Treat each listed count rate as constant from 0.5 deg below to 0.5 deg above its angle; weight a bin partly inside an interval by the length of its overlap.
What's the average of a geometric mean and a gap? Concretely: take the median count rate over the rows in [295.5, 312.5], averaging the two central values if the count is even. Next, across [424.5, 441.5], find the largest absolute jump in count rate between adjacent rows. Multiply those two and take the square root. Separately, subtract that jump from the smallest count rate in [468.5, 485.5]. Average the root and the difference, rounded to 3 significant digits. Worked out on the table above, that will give 216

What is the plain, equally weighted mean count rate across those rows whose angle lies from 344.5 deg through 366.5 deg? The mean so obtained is 243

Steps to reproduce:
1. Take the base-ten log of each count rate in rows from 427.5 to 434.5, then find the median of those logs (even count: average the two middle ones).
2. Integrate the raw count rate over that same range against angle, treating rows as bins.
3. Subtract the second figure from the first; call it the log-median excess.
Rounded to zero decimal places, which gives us -2473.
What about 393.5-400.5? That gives -2307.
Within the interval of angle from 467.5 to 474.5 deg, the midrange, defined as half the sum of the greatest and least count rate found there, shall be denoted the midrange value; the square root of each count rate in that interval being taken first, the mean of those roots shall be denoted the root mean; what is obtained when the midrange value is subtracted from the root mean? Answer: -378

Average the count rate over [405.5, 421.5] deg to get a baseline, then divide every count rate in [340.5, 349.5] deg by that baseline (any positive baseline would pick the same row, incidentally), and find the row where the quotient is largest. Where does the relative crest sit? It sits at 341 deg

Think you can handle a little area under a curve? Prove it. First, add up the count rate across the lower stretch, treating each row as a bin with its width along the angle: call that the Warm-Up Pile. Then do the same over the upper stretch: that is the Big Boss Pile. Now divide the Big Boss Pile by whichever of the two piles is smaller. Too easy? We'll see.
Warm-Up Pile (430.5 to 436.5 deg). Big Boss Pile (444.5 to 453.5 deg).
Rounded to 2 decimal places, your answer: 1.53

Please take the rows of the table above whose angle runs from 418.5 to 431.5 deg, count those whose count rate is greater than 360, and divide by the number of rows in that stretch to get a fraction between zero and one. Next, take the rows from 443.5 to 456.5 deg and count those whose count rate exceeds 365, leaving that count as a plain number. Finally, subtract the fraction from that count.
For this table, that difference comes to 6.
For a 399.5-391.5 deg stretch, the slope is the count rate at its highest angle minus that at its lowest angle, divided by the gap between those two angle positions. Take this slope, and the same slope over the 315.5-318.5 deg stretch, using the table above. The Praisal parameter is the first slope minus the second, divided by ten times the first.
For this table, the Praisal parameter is 0.12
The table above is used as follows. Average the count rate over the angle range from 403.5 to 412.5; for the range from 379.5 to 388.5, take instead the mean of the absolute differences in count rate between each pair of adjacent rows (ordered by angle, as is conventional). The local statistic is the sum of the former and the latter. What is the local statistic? 370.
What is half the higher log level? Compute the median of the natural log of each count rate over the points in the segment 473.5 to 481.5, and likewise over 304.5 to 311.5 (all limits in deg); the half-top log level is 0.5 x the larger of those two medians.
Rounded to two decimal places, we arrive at 3.00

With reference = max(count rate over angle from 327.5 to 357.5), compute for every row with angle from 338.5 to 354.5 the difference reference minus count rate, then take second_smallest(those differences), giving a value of 78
